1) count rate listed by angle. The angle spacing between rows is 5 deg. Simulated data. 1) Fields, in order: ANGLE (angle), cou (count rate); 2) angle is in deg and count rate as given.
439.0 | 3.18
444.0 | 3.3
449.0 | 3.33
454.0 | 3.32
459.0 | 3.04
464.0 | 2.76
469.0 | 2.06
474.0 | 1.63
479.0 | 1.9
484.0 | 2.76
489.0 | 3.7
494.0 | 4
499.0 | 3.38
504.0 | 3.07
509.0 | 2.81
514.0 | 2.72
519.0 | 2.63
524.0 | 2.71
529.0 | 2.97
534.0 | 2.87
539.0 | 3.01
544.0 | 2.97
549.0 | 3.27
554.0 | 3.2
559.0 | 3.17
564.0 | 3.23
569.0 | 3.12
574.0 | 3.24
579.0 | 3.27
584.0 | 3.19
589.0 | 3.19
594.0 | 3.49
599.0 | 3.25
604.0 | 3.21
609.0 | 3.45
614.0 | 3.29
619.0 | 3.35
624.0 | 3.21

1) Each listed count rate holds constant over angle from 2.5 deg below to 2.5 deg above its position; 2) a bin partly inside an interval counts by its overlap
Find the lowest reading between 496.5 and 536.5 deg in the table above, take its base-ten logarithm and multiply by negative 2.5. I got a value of -1.05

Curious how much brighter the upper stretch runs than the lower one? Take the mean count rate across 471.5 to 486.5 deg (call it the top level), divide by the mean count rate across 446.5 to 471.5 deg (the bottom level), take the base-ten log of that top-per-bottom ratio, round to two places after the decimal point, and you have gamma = -0.14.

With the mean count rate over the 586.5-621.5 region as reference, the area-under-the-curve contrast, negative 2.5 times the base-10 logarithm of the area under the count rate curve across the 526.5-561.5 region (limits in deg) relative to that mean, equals -3.77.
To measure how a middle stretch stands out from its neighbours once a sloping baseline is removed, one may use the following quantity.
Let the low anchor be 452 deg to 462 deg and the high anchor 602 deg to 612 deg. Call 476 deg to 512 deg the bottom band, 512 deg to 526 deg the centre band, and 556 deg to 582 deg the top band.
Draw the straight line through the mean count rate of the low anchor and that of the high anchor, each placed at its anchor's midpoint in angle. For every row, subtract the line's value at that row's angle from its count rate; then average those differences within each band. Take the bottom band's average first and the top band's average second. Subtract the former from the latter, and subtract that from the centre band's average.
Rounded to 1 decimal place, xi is -0.6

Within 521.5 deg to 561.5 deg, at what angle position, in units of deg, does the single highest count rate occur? 549.0 deg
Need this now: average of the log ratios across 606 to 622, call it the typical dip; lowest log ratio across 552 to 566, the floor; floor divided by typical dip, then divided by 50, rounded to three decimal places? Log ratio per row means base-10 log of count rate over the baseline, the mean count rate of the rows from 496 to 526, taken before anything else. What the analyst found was 0.012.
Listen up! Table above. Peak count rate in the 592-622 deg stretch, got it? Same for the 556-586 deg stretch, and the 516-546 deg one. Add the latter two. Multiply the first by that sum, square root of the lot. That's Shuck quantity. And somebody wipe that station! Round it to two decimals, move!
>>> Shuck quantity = 4.68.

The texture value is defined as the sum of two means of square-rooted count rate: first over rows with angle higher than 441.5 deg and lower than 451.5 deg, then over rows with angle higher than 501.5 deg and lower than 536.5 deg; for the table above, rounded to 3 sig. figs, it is 3.50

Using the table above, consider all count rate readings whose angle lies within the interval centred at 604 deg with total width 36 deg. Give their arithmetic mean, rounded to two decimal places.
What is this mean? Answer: 3.32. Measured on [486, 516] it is 3.28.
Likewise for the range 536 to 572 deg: 3.14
